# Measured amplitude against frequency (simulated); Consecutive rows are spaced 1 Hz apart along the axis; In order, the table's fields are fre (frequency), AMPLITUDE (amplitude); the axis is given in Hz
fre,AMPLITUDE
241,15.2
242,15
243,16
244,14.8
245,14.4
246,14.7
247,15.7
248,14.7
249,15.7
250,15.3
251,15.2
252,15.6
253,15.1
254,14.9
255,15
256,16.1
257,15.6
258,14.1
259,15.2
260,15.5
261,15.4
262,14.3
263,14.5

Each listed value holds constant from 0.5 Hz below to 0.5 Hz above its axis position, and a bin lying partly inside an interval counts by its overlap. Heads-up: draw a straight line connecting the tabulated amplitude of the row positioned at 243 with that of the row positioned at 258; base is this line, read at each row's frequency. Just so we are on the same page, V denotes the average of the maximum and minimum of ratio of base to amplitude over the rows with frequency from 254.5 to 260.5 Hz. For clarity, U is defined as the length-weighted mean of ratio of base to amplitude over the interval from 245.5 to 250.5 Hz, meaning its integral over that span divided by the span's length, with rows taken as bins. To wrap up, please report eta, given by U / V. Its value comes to 1.07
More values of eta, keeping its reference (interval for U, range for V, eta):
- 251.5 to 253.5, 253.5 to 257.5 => 1.03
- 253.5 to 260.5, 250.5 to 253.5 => 0.97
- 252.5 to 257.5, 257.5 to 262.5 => 1.00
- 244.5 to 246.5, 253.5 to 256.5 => 1.15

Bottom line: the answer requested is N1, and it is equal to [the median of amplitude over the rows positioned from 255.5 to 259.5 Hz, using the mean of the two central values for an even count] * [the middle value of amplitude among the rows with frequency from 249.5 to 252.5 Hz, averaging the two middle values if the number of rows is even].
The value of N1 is 235.6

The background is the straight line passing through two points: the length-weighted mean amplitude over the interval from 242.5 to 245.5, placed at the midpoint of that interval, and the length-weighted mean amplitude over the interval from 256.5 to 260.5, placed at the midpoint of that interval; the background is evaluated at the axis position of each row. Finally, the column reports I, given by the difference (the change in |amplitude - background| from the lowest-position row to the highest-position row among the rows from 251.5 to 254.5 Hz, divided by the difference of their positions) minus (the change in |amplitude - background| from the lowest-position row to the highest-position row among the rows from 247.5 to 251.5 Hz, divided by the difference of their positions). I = -0.08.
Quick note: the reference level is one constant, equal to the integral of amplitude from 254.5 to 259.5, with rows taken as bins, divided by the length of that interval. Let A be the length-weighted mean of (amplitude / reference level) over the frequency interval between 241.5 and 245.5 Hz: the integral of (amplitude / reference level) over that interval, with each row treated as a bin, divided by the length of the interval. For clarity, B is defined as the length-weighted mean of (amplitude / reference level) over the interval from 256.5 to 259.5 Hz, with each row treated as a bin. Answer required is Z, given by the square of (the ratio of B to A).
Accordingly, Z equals 0.989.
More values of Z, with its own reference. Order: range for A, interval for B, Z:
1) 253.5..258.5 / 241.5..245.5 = 0.988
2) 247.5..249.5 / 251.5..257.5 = 1.024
